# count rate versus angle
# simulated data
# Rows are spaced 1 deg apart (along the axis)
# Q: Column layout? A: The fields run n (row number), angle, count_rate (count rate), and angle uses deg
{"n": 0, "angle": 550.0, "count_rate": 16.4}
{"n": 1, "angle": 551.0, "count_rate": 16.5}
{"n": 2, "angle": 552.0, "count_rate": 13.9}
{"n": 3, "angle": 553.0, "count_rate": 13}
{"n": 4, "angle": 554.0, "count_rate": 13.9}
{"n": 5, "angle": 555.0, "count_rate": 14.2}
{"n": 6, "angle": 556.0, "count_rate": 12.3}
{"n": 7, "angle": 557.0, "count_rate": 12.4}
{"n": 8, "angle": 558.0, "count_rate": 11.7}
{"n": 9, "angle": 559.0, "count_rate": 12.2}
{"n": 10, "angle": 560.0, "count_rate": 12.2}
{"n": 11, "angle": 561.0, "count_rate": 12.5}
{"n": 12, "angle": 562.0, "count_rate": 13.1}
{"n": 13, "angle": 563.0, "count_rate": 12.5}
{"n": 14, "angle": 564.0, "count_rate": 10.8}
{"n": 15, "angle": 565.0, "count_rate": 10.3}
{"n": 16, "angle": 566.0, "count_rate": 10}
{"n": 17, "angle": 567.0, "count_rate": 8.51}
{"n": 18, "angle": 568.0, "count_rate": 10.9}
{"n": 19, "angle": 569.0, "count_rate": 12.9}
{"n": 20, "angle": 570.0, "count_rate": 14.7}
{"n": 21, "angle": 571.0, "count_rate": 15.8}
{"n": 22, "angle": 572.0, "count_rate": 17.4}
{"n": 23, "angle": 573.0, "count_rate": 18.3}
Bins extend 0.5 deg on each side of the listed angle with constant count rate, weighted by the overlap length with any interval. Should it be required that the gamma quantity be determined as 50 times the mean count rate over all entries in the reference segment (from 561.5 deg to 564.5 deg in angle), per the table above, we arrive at 607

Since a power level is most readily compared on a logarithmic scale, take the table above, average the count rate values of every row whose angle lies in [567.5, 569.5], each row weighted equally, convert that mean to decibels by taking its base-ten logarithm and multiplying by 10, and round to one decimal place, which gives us 10.8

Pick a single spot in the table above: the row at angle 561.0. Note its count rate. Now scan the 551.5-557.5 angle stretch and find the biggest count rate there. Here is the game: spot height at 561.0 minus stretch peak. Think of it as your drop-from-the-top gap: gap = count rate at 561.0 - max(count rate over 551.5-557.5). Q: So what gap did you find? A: -1.7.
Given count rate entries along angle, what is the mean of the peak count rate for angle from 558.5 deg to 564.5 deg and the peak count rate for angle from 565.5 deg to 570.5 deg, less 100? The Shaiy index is -86.1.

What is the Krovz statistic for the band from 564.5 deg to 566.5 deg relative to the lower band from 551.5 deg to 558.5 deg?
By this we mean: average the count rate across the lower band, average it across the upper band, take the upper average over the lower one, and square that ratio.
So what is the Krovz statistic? 0.60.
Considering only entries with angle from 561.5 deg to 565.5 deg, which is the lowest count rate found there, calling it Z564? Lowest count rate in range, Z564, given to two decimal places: 10.30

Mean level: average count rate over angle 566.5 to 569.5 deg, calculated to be 10.8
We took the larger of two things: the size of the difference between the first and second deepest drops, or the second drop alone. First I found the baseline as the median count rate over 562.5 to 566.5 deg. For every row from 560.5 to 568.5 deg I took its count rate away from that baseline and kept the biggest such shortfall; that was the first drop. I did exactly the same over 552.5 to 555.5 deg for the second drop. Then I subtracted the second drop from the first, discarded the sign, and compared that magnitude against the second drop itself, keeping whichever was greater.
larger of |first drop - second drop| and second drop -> 4.5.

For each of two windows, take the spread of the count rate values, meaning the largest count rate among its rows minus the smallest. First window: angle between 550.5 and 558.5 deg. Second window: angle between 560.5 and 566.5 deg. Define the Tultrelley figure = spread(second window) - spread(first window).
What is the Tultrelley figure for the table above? -1.7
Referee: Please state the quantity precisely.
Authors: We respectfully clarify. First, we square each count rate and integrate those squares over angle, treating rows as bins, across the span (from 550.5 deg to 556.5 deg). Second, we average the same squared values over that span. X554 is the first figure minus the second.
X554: 984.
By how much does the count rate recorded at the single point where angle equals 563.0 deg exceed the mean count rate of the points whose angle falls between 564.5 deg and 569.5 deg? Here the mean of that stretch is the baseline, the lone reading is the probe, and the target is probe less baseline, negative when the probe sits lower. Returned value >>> 2.0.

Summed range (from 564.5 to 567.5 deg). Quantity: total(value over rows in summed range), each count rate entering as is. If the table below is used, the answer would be 28.8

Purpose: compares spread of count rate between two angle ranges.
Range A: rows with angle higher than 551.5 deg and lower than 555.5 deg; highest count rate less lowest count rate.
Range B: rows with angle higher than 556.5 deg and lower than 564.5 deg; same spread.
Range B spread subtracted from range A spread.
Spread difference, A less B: -1.1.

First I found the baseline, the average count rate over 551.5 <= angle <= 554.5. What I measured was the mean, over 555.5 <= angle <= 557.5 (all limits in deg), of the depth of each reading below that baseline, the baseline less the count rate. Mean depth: 1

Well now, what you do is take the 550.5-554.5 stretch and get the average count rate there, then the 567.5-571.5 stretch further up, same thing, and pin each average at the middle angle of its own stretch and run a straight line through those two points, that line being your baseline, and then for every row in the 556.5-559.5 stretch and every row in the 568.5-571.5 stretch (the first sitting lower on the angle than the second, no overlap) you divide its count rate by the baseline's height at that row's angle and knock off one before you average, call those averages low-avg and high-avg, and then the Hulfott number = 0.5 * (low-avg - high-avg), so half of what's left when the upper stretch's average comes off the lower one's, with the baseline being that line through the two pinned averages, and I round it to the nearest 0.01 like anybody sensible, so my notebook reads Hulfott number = -0.10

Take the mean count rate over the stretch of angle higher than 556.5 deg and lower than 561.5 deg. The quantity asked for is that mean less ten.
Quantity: 2.20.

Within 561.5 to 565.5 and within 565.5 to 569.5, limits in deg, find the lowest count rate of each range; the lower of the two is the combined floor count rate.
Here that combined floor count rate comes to 8.5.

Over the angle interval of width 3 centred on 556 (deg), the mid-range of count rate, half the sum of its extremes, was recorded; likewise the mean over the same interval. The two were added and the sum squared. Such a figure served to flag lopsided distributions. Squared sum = 687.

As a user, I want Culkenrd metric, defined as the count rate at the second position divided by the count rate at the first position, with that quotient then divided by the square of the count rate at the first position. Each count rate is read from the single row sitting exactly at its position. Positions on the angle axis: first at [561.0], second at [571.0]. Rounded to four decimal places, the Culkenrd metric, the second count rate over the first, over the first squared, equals 0.0081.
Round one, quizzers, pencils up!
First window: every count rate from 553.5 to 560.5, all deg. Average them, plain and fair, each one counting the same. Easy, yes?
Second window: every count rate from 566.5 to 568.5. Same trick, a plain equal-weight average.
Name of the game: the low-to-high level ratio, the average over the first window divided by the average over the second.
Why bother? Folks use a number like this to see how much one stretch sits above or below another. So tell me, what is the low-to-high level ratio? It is 1.31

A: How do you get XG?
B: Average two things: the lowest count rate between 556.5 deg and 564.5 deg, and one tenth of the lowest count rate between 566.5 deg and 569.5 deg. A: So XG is 5.8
